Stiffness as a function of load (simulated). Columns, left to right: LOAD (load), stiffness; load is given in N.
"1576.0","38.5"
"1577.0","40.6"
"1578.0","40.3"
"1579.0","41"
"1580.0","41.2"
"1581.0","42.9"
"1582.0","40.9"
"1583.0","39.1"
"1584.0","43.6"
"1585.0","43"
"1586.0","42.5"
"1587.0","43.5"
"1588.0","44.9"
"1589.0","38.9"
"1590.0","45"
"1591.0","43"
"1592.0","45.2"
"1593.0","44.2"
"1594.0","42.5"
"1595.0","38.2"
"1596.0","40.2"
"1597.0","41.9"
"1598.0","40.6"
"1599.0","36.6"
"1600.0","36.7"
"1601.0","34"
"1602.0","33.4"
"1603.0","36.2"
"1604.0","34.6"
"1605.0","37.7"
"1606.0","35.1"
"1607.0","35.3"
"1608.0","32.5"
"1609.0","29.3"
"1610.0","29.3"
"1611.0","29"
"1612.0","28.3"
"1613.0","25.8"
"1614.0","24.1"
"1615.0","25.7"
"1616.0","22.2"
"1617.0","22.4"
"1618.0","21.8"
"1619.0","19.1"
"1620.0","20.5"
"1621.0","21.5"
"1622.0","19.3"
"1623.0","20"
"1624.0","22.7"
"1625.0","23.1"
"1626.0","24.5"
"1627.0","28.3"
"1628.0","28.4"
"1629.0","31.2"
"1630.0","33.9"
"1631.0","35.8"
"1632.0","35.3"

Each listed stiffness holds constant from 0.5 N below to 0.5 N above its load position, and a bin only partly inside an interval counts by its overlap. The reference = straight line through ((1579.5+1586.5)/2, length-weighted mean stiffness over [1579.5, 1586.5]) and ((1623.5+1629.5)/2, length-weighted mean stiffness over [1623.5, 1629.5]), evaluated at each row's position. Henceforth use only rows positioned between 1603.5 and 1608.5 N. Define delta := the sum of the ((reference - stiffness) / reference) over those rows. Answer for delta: -0.2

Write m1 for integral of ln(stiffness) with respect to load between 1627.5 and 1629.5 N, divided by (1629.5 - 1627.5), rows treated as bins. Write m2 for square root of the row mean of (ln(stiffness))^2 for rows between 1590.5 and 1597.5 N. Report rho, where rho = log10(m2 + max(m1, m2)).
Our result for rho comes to 0.874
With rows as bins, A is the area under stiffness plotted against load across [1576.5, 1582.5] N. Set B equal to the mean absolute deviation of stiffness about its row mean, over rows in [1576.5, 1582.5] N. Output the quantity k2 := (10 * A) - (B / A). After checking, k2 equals 2469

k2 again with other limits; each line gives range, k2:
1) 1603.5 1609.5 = 2045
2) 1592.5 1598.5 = 2476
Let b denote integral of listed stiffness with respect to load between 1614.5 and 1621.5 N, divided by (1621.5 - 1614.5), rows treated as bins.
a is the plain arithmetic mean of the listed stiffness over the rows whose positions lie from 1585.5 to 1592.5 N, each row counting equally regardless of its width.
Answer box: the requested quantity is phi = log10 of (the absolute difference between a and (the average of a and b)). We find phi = 1.03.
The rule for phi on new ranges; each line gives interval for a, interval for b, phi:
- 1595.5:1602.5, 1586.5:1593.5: 0.47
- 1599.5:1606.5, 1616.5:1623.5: 0.87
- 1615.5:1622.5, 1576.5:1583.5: 1.00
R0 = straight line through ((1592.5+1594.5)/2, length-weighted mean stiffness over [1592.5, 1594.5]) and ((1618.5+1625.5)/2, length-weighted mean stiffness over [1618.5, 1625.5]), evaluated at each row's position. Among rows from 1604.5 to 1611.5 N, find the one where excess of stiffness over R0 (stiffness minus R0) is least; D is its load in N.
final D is 1609.0 N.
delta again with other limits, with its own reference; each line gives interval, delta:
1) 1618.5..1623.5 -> 1.5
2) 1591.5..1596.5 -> -0.5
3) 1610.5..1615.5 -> 0.7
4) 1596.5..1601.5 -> -0.2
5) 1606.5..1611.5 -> 0.2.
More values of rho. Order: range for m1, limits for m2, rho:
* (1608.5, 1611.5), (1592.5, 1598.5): 0.871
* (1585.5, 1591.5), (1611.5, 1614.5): 0.846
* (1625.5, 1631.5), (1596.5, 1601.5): 0.861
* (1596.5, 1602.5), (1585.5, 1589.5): 0.875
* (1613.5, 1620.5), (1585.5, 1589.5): 0.875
